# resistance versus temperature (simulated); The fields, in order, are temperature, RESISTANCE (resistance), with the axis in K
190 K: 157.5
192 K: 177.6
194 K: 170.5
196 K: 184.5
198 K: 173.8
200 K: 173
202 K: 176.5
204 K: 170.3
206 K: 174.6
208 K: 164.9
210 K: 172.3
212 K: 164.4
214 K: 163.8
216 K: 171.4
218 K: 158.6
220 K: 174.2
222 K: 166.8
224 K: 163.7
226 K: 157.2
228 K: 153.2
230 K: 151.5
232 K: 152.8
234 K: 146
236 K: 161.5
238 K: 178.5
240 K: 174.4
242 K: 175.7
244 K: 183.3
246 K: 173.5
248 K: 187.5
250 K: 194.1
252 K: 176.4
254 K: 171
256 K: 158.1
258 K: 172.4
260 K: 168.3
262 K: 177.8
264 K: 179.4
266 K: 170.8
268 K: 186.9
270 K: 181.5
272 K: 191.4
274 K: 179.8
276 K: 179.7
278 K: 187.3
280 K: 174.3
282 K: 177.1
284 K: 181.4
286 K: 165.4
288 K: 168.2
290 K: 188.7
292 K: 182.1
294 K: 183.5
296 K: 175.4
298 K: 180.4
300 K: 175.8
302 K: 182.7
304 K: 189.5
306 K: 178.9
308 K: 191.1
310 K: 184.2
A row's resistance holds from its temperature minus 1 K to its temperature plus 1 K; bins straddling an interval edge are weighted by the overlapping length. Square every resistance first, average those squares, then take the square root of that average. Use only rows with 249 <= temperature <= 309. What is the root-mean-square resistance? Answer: 179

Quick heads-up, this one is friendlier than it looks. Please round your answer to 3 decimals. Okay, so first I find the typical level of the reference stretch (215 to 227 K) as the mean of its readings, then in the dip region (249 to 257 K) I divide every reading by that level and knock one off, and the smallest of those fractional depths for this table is -0.044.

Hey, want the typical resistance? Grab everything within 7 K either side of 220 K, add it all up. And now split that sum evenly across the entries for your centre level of 165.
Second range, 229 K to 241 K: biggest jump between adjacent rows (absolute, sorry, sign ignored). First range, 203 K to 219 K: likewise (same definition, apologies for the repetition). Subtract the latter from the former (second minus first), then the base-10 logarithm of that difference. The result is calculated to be 0.62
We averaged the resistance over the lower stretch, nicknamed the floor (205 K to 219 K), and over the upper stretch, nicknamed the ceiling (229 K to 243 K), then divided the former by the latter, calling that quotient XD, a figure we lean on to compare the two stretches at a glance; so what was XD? 1.03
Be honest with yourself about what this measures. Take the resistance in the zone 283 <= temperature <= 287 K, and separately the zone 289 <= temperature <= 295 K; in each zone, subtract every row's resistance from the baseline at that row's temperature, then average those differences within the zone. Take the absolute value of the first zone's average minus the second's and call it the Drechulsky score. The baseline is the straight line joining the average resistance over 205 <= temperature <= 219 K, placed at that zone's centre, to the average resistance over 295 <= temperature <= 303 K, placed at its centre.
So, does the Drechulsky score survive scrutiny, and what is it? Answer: 10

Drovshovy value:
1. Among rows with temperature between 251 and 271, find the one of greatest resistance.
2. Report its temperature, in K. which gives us 268 K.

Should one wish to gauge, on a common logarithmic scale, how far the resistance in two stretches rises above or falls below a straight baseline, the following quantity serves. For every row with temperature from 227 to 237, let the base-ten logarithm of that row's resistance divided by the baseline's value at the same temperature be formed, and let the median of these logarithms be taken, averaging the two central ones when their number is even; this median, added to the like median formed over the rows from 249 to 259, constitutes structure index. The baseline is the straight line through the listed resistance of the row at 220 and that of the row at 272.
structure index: -0.10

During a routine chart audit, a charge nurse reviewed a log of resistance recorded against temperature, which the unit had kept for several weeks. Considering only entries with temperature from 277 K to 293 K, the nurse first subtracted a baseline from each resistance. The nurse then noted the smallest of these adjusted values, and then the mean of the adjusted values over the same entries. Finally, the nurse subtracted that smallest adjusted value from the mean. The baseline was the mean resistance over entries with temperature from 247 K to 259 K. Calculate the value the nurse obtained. 12.7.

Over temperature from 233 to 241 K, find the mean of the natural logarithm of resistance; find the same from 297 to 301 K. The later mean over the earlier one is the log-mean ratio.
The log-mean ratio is 1.02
